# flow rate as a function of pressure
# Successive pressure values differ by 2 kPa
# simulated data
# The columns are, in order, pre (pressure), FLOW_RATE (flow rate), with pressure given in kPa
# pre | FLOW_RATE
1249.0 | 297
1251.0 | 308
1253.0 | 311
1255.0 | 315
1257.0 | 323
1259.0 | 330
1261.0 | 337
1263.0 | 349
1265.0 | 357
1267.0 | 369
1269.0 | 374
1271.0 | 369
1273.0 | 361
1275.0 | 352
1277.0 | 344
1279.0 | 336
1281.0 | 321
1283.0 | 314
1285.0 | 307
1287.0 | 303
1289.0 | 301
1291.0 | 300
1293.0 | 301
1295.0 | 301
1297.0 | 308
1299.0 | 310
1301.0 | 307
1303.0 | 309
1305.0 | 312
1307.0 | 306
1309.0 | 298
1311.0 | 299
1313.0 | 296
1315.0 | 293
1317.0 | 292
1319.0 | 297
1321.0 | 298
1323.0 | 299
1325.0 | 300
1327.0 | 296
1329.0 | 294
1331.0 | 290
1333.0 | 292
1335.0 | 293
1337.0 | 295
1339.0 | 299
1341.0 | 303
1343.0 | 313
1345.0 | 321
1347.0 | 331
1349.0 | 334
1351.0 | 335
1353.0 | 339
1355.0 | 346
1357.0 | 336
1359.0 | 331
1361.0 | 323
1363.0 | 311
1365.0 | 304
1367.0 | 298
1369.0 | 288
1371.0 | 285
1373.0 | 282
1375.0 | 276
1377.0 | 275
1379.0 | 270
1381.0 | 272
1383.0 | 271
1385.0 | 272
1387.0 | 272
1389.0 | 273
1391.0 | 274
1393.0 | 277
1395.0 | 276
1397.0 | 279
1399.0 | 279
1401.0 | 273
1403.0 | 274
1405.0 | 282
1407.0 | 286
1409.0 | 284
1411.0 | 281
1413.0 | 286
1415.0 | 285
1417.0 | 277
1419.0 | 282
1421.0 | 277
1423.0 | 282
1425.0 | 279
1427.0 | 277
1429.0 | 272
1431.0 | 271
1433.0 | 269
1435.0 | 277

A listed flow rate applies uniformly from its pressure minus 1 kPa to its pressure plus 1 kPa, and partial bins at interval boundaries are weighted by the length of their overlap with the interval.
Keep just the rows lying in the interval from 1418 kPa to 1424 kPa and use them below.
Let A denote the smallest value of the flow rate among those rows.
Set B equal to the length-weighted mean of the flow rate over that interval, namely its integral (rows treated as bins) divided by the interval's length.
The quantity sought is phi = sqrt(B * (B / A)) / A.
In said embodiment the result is 0.0608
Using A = 277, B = 280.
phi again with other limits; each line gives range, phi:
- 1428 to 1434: 0.0613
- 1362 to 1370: 0.0614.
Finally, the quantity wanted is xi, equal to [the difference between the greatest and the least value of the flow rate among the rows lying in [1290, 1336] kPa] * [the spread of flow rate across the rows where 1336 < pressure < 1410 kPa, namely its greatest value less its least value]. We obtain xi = 1672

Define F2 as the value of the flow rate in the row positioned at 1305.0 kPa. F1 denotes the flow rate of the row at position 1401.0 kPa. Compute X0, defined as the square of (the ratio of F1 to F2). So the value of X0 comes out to 0.77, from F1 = 273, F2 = 312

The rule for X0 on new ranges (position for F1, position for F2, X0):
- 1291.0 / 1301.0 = 0.95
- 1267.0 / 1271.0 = 1.00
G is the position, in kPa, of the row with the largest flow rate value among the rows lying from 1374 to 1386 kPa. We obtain 1375.0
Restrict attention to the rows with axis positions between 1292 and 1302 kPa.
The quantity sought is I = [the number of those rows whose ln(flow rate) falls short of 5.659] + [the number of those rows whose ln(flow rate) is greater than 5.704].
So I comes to 5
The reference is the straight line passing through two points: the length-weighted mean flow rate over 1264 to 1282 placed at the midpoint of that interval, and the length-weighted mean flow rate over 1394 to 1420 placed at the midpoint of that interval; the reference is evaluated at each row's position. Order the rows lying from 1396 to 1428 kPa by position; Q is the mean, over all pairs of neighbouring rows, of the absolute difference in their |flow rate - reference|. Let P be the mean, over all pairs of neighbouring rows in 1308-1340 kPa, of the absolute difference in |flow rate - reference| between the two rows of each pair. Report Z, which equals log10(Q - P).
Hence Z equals 0.07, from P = 2.56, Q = 3.7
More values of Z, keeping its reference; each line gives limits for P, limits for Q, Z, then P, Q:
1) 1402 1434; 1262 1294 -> 0.39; 3.51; 6.0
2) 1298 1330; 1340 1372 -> 0.55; 2.87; 6.5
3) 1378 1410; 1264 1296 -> 0.43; 2.72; 5.4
